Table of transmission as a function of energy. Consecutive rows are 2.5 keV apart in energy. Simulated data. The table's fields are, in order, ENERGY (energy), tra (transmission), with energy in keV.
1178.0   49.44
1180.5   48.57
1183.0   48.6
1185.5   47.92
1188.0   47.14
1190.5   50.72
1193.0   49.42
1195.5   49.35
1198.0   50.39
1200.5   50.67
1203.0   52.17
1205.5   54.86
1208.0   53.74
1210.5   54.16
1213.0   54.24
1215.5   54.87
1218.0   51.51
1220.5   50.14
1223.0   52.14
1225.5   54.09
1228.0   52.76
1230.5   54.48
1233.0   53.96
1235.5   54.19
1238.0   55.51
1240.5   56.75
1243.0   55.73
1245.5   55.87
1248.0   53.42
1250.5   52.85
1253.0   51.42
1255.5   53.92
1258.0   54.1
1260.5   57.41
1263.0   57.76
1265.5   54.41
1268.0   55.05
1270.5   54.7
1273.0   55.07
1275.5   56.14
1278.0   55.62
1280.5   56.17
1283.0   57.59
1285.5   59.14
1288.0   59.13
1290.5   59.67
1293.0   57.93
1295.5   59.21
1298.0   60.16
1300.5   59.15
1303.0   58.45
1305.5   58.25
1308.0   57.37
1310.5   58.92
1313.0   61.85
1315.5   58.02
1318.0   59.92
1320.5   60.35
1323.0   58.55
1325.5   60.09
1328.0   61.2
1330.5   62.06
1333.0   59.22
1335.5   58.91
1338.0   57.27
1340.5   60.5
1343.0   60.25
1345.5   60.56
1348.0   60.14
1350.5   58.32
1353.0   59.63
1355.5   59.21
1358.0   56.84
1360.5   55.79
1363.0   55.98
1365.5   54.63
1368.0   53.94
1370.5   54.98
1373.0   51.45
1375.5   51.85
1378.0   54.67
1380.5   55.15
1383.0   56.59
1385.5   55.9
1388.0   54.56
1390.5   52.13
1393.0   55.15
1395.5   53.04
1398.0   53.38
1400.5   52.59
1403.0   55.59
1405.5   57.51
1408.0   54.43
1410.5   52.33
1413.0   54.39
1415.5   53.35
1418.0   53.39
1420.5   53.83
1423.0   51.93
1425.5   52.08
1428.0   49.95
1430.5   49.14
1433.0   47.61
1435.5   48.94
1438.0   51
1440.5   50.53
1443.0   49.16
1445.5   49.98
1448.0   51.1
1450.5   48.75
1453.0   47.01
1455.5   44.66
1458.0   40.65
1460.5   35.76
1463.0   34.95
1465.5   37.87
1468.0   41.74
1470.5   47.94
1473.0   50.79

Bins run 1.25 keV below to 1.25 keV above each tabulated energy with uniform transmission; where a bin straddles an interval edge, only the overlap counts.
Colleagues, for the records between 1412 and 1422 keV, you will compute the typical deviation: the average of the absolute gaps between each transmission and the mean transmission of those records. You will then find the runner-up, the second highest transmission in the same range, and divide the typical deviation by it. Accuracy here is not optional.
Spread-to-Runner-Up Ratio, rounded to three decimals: 0.007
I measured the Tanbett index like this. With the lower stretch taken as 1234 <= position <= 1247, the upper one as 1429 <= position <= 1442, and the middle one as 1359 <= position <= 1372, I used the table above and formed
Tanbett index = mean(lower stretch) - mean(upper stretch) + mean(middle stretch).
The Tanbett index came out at 61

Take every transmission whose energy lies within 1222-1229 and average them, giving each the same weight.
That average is 53.0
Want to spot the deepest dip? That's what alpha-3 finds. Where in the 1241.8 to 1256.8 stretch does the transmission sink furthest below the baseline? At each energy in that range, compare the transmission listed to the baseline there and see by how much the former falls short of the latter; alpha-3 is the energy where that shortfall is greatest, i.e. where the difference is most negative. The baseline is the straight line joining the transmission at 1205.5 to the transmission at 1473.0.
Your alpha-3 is 1253.0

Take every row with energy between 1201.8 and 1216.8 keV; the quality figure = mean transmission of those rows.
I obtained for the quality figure 54.0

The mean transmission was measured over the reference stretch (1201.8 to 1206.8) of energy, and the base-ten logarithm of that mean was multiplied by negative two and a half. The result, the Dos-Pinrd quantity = -4.32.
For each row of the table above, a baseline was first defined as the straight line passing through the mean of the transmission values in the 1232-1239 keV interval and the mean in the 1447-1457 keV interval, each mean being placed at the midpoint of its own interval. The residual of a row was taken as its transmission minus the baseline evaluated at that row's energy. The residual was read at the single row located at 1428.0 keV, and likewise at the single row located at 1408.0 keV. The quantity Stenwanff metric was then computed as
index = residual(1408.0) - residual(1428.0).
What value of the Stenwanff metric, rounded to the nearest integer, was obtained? 4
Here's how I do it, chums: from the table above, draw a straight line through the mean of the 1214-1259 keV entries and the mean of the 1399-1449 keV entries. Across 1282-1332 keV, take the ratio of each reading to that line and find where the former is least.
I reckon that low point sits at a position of 1283.0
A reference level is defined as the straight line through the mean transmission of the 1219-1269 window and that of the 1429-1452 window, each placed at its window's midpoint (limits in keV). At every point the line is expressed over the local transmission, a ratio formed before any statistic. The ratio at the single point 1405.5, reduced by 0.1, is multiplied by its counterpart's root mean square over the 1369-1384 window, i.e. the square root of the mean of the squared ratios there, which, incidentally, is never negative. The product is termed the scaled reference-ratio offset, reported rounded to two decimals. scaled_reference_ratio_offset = 0.73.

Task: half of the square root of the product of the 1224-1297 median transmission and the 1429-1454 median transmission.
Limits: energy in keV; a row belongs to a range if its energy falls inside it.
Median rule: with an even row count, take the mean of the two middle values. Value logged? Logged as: 26.1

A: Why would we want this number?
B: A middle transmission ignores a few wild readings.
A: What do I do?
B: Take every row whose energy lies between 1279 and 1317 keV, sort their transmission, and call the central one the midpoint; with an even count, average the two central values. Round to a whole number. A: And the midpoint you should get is 59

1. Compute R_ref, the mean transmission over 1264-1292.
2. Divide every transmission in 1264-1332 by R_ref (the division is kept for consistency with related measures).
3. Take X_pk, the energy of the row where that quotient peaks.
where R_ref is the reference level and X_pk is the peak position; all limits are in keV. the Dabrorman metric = 1330.5 keV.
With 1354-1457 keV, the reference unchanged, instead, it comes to 1355.5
